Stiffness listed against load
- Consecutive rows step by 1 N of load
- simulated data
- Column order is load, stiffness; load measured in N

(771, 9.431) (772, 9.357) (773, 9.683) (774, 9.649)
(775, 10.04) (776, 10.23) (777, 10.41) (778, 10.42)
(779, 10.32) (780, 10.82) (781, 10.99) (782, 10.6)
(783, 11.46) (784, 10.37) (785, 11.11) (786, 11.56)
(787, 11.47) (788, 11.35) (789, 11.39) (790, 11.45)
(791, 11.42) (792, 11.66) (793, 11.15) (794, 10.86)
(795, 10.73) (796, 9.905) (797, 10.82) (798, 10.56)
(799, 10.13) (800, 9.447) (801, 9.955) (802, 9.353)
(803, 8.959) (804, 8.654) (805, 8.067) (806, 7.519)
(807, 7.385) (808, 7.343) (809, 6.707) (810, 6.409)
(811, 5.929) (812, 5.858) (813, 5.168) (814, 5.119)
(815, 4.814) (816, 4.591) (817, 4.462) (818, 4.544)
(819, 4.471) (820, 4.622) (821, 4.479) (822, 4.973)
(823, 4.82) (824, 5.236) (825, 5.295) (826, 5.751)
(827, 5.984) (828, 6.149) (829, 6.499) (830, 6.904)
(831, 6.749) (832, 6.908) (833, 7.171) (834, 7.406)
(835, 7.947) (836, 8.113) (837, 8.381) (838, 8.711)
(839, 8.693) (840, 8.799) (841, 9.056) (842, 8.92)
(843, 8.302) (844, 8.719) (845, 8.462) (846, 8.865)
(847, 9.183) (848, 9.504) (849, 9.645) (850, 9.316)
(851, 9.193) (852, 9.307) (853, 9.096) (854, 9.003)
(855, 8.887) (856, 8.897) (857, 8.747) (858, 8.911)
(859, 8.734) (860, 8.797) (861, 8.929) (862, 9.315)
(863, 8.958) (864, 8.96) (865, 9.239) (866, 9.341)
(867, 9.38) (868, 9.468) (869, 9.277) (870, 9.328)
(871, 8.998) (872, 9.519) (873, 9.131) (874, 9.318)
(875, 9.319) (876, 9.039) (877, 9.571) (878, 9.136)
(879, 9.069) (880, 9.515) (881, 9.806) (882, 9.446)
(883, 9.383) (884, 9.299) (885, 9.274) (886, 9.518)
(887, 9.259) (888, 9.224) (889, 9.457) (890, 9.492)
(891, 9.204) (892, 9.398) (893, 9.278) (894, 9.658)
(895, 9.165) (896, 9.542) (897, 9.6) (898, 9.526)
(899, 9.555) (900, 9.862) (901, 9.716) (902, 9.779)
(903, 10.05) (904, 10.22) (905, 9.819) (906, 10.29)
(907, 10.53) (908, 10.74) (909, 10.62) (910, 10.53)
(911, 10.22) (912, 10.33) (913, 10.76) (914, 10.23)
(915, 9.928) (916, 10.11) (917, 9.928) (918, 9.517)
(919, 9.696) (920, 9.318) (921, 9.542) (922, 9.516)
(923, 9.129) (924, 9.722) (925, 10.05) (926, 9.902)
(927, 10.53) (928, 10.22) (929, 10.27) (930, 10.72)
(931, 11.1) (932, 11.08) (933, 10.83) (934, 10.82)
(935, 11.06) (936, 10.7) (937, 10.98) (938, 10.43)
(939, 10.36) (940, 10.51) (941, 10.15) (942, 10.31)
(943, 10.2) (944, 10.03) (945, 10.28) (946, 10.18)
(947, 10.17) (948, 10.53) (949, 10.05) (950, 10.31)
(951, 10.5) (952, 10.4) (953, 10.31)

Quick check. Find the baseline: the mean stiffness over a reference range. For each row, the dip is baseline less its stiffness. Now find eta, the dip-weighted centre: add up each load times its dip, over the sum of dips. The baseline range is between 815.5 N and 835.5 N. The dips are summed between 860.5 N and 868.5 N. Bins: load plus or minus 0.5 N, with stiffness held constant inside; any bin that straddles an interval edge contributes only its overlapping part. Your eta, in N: 864.6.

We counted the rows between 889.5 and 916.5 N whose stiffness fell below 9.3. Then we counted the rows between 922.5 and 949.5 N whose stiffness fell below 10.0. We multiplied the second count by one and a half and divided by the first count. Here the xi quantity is 1.5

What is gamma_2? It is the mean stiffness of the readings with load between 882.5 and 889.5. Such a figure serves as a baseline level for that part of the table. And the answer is 9.3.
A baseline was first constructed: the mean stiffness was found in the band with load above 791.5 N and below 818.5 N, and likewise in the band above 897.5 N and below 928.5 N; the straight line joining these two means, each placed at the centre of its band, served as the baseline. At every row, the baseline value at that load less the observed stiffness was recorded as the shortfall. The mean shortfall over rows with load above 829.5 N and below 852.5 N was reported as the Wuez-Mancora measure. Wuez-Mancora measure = 0.22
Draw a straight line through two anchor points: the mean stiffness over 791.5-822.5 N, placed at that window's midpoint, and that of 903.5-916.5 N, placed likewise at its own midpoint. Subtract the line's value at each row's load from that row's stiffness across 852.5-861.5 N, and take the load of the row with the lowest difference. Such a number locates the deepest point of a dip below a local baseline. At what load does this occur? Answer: 859 N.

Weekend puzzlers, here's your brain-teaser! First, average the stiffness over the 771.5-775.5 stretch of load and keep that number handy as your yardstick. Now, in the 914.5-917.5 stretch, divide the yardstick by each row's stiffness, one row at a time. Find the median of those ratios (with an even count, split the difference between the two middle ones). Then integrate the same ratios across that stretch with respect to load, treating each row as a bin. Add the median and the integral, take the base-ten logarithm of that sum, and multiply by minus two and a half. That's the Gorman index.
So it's -1.47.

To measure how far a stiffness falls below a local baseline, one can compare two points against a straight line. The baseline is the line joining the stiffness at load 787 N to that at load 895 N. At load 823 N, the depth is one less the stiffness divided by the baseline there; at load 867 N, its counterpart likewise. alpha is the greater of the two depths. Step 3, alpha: 0.55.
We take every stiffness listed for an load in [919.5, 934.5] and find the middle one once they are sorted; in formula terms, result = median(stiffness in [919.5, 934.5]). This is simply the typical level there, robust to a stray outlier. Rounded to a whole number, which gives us 10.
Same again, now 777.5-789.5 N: 11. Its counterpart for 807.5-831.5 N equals 5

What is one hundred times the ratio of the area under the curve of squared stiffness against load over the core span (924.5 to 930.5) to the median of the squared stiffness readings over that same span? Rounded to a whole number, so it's 605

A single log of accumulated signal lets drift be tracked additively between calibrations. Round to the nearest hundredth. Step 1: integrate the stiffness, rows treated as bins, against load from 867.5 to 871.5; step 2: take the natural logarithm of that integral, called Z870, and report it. 3.61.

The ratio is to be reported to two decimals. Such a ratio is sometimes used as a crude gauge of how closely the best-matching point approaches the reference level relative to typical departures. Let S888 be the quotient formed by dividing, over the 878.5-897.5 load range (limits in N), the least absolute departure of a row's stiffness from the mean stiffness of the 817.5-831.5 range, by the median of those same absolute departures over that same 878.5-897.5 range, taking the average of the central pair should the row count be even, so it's 0.92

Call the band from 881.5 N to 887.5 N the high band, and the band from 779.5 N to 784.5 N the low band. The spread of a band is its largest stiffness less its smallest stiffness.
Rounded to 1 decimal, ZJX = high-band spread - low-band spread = -0.8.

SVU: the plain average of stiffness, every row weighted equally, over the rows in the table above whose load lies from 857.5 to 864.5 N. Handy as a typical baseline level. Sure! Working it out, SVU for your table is 8.9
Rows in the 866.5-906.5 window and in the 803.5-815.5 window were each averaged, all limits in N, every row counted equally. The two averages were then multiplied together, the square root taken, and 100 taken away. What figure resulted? -92.1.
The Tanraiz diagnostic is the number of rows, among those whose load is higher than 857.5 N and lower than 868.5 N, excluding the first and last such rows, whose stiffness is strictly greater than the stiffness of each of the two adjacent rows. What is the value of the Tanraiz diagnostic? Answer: 1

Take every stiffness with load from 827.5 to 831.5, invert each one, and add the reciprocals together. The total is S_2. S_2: 0.61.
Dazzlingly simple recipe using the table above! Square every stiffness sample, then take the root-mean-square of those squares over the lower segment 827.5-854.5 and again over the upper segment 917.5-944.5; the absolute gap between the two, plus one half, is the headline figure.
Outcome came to 34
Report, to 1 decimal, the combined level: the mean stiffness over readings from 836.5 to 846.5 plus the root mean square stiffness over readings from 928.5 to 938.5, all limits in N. 19.5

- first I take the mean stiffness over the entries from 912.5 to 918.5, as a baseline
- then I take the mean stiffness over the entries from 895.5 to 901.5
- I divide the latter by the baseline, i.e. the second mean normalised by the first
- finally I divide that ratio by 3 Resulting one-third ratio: 0.32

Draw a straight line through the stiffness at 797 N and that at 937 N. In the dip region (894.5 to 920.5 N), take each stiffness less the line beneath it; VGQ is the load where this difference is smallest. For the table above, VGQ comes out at 895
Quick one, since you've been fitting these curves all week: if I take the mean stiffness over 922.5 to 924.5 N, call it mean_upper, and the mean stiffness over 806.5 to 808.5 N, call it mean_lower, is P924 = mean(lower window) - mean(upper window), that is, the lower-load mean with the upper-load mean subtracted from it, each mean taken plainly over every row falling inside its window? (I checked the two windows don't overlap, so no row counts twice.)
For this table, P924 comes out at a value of -2.1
